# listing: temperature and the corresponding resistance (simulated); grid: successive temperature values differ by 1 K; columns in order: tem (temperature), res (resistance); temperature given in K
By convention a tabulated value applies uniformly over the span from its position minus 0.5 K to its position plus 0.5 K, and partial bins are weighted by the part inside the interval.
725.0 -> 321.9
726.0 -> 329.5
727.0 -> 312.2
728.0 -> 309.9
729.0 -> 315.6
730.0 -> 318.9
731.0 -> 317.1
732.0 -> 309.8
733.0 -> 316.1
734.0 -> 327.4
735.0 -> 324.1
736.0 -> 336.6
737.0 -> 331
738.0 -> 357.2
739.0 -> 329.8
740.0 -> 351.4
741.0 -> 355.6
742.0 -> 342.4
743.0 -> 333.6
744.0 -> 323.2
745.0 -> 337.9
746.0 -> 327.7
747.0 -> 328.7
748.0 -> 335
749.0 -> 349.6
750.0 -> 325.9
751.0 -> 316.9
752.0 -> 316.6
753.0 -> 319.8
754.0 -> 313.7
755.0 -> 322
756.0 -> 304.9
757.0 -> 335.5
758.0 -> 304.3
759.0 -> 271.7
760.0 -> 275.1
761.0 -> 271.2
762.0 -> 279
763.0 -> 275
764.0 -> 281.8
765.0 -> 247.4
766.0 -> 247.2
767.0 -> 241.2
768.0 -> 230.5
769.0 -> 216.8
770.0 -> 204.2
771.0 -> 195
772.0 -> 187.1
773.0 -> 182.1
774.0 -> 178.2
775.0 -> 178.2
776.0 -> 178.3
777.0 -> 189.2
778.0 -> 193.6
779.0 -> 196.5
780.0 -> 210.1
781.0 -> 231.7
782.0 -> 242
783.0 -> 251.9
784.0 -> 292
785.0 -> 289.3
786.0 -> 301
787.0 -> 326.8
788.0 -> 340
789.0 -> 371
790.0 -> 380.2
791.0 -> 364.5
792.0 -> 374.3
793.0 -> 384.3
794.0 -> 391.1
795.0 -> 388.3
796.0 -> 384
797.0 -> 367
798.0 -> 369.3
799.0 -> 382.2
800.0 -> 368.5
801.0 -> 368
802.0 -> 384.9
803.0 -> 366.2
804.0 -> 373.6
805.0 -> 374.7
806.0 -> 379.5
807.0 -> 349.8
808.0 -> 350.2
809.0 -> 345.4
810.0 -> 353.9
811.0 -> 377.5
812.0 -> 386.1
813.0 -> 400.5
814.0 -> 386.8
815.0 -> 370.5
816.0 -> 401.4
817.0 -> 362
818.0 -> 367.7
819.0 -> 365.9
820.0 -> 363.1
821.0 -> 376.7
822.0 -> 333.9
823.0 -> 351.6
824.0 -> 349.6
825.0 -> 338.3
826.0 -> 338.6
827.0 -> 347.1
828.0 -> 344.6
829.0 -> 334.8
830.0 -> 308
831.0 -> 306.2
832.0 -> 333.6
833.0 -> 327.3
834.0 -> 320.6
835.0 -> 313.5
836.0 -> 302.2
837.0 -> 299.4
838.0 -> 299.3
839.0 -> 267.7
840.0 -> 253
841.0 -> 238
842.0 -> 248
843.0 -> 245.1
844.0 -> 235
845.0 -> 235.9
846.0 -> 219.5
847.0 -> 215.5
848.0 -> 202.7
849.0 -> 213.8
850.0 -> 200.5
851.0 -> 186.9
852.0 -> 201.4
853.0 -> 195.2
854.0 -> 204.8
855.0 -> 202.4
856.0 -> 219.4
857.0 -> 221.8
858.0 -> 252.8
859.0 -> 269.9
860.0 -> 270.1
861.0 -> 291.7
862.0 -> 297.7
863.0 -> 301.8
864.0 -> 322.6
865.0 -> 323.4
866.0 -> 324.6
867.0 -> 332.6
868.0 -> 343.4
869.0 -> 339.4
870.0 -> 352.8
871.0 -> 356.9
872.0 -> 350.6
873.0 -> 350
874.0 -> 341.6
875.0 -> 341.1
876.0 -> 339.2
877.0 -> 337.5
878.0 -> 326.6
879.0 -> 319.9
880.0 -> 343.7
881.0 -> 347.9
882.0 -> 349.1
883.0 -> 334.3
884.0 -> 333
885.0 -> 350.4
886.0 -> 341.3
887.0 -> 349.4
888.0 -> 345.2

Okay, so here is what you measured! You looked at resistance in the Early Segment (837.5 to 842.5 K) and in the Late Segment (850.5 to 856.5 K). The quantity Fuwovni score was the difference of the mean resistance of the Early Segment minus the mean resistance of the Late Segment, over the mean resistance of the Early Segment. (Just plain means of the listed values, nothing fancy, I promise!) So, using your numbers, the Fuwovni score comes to 0.23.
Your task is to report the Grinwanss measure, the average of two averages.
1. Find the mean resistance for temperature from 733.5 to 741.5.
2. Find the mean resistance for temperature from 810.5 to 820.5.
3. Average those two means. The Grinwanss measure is 359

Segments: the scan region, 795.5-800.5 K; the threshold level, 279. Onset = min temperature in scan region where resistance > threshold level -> 796.0 K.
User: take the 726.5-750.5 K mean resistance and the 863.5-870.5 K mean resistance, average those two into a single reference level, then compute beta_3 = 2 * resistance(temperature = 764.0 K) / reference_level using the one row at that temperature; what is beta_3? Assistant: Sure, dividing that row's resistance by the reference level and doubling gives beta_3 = 1.70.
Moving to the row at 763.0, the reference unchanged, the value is 1.66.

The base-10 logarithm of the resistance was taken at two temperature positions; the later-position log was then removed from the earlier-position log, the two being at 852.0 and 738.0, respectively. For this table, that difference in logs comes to 0.25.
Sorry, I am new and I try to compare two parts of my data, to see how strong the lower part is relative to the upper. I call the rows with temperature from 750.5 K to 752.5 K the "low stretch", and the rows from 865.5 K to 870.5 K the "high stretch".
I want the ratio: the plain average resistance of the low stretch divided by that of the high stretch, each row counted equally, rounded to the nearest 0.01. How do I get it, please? 0.94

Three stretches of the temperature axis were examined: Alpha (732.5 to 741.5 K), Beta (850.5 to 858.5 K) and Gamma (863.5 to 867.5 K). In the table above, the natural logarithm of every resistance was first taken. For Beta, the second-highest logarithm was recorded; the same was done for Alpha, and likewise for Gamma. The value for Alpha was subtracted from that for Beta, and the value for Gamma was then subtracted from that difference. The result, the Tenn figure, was -6.3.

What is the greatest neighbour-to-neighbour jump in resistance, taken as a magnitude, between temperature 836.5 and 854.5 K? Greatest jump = 32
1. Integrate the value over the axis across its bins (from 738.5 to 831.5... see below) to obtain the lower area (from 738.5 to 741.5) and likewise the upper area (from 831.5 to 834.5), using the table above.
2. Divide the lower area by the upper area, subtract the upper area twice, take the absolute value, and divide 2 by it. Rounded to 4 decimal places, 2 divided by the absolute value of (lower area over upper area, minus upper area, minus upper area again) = 0.0010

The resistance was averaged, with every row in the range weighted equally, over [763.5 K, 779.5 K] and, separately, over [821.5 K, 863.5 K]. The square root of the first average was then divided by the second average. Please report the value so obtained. 0.053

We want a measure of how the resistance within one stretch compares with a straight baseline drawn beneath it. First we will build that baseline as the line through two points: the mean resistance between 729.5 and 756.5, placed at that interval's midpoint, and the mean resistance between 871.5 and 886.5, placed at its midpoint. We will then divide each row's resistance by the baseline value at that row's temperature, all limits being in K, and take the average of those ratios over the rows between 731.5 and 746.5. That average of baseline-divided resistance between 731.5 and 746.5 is 1.02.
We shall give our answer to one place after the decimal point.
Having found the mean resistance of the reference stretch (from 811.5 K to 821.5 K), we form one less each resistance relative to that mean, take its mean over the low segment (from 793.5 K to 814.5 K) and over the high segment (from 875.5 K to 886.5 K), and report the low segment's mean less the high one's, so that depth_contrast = -0.1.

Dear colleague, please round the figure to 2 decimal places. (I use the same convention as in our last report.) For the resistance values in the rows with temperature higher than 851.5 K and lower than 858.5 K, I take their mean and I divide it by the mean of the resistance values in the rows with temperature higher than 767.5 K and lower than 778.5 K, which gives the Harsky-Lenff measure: 1.10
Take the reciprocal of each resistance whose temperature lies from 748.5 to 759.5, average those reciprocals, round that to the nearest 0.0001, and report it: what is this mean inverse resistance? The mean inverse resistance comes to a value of 0.0032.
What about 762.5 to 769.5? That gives 0.0041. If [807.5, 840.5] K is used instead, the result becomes 0.0030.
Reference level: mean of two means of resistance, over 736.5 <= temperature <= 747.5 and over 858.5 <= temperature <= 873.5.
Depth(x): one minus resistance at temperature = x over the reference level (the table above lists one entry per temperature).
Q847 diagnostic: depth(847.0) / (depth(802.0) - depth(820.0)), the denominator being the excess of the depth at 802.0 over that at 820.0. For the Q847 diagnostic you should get -5.2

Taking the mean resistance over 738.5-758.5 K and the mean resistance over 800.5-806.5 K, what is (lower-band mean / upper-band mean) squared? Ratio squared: 0.77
